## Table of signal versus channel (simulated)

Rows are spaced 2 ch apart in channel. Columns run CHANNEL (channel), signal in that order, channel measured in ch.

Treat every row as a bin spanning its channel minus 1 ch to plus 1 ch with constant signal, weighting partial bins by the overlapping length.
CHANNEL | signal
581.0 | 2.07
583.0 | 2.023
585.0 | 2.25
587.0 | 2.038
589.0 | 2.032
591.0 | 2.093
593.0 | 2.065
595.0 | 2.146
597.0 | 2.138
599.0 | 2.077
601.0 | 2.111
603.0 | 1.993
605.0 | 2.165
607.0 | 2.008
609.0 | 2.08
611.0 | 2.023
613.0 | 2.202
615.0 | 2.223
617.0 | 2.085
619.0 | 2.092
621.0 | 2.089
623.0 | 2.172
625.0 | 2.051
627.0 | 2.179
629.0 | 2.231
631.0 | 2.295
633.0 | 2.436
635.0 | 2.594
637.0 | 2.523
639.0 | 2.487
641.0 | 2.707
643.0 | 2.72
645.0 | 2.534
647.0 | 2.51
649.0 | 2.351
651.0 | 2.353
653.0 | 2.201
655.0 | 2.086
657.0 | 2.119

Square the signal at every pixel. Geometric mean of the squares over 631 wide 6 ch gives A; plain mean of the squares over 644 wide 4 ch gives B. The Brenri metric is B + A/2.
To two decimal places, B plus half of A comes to 9.60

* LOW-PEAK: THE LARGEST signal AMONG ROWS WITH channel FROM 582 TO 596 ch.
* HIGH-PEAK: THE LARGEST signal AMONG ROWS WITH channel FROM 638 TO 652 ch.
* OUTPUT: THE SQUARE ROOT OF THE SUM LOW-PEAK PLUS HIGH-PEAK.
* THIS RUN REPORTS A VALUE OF 2.23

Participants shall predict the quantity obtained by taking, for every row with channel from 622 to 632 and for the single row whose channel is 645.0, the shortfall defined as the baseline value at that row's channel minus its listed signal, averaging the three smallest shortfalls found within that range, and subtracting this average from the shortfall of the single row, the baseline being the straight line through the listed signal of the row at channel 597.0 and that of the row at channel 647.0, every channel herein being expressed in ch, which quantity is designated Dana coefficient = -0.17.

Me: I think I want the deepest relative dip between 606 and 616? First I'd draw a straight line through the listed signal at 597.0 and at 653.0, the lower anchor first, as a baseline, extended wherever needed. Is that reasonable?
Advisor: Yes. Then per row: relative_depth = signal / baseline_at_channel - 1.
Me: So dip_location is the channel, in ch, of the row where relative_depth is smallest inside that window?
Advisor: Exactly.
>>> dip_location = 607.0 ch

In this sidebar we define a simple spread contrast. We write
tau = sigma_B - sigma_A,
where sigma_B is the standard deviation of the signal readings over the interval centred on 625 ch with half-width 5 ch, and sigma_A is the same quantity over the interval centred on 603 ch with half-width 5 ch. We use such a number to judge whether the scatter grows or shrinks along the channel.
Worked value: 0.001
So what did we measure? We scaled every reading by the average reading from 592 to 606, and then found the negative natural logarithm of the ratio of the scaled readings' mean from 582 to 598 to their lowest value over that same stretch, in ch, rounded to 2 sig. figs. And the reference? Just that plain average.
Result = -0.036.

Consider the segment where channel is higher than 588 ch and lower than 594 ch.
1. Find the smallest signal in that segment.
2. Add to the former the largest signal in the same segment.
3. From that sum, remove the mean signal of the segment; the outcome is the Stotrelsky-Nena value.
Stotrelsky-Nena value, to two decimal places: 2.06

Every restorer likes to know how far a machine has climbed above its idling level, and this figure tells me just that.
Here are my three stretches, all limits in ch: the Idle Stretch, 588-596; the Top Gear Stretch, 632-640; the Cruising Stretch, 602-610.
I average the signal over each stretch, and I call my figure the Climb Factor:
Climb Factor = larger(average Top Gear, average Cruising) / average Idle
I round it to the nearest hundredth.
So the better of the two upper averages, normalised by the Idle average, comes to 1.20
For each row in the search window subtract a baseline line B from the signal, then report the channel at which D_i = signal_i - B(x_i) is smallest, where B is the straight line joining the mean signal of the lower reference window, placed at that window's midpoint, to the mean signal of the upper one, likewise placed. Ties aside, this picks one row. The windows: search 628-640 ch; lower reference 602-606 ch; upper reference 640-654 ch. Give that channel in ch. 629.0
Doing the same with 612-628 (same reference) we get 625.0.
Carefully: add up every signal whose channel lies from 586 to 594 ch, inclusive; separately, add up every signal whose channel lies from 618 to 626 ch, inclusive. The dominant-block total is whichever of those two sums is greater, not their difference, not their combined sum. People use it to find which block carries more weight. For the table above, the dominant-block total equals 8.4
